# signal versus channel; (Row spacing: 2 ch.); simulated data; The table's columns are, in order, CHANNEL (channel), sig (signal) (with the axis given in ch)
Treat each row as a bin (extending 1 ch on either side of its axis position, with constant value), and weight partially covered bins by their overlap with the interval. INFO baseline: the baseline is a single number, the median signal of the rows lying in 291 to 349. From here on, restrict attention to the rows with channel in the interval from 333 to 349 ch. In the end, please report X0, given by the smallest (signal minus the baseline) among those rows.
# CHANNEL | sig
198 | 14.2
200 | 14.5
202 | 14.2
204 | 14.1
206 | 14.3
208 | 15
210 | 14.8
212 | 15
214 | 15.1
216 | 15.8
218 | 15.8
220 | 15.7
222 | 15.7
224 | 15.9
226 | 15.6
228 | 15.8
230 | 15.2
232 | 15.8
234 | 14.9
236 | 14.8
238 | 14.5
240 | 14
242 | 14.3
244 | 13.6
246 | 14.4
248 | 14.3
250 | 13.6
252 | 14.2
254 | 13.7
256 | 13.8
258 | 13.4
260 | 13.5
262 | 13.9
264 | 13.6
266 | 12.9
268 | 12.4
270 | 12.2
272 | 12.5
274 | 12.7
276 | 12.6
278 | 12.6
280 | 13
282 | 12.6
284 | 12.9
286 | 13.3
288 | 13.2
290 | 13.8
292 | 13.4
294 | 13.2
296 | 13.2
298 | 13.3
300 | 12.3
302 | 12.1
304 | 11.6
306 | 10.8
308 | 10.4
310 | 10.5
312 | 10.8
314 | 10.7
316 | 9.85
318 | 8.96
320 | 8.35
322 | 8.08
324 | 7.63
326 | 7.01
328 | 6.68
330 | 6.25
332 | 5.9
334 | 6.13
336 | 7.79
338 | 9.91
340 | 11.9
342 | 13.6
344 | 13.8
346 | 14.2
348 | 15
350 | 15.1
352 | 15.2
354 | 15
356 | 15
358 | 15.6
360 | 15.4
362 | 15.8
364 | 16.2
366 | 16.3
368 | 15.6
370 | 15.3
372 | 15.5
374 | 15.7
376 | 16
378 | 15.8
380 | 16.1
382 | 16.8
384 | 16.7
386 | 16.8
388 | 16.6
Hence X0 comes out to -4.6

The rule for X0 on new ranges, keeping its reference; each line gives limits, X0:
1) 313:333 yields -4.8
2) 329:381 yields -4.8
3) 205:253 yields 2.9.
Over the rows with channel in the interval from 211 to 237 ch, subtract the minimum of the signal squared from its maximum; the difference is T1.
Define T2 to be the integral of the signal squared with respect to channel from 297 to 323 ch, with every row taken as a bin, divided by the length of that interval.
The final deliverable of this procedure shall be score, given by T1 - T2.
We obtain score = -81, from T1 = 34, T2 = 114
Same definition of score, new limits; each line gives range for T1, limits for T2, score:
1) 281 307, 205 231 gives -162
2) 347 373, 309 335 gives -30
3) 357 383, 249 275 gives -128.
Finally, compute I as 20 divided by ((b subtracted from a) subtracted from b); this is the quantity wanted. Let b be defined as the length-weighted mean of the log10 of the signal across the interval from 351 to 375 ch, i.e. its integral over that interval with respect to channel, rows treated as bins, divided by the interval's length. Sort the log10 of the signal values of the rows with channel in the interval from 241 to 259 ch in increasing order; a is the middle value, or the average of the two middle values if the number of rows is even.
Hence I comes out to 16.1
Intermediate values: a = 1.14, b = 1.19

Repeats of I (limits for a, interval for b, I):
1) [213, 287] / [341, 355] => 16.9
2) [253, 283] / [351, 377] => 15.7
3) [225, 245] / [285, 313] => 20.0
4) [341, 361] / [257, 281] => 19.1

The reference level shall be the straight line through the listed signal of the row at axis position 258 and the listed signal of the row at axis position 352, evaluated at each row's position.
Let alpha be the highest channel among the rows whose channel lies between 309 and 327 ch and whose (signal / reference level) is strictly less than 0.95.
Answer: 326 ch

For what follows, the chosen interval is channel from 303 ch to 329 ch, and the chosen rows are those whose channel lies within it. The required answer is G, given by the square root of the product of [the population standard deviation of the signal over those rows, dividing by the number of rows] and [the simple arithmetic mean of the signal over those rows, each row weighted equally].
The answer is 3.83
